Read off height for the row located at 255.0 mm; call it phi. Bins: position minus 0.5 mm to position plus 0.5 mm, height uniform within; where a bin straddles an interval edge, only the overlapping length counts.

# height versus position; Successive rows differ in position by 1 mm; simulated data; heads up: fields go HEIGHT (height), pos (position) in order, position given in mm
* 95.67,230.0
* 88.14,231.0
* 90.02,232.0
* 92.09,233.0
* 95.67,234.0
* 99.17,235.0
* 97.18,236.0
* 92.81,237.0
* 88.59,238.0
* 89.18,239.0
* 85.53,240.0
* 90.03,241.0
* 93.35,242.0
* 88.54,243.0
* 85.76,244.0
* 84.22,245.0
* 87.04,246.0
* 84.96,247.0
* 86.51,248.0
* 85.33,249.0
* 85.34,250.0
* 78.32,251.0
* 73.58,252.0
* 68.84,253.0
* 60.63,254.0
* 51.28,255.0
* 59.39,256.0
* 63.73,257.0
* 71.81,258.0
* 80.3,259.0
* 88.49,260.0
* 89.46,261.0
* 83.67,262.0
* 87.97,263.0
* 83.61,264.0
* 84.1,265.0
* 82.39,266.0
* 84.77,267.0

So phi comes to 51.28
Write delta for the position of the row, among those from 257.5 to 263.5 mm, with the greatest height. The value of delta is 261.0 mm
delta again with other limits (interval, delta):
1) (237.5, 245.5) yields 242.0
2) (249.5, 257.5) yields 250.0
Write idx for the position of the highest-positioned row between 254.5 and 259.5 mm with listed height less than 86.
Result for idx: 259.0 mm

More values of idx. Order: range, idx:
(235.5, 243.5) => 240.0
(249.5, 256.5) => 256.0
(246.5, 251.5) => 251.0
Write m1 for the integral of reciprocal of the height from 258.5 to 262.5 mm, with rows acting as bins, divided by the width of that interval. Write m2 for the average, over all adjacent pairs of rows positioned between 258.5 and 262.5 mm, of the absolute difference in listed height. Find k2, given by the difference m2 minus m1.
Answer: 5.0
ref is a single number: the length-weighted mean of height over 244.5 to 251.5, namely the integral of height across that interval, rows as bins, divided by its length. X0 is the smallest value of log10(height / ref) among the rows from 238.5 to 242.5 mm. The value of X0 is 0.01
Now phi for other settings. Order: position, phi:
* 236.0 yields 97.18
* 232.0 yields 90.02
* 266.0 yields 82.39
